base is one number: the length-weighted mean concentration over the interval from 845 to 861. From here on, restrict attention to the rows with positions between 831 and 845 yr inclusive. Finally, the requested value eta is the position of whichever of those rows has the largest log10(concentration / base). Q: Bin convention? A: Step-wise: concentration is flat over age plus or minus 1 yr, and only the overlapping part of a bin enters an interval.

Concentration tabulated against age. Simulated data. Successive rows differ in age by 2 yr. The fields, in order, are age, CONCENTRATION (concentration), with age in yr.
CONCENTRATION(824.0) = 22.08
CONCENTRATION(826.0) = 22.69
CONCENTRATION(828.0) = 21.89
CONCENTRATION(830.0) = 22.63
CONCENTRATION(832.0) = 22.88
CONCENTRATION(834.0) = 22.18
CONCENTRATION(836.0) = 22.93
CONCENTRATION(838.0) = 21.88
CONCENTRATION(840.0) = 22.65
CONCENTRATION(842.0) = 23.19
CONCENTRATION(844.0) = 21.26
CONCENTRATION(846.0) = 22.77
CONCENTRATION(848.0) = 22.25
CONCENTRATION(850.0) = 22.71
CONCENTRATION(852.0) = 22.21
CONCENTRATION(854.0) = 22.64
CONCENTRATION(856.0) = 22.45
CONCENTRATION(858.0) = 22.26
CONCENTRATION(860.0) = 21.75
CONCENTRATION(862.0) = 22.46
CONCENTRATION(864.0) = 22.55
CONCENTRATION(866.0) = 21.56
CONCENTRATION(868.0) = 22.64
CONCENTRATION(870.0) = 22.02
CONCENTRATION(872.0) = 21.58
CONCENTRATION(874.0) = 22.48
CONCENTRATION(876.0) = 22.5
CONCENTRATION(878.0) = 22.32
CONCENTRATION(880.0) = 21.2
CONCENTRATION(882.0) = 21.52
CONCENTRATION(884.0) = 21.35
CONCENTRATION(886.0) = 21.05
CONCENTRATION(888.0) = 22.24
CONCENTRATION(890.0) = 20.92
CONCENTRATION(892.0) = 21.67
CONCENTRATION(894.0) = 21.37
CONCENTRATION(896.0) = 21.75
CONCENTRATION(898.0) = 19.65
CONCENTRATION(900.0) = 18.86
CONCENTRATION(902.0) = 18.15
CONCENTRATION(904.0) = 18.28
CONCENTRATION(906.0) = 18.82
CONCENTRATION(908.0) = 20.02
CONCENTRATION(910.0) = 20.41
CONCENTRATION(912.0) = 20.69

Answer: 842.0 yr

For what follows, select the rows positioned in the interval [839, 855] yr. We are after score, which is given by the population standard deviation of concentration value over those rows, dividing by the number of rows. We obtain 0.54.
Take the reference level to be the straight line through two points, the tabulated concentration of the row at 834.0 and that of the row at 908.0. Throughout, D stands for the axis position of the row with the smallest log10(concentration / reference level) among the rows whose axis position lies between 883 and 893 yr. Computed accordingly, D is 890.0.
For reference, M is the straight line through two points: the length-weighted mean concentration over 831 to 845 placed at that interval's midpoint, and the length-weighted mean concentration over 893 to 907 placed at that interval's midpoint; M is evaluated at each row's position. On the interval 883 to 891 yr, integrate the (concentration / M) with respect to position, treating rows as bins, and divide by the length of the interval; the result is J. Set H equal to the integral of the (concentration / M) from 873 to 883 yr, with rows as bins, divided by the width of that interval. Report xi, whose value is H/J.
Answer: 1.01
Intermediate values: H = 1.07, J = 1.06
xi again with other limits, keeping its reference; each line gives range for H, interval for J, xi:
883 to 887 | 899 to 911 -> 1.06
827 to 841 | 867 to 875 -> 0.93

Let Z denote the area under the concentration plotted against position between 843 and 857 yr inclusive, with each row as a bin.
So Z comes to 313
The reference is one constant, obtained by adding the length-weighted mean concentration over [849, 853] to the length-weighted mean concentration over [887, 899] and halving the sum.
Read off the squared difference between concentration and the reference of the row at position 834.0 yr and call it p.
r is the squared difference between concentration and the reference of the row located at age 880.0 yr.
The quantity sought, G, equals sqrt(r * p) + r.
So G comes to 0.7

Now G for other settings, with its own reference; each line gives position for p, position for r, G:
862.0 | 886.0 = 1.1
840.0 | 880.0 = 1.0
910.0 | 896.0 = 0.2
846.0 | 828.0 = 0.0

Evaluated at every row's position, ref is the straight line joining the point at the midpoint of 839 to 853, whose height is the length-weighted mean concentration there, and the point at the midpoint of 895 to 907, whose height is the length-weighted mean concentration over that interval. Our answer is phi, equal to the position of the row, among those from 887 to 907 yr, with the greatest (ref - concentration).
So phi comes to 902.0 yr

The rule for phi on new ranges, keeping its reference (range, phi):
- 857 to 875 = 860.0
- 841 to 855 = 844.0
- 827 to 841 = 828.0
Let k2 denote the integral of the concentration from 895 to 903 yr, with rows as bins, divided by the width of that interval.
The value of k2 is 19.6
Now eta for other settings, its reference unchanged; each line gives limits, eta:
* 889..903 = 896.0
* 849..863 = 850.0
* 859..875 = 868.0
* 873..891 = 876.0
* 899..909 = 908.0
